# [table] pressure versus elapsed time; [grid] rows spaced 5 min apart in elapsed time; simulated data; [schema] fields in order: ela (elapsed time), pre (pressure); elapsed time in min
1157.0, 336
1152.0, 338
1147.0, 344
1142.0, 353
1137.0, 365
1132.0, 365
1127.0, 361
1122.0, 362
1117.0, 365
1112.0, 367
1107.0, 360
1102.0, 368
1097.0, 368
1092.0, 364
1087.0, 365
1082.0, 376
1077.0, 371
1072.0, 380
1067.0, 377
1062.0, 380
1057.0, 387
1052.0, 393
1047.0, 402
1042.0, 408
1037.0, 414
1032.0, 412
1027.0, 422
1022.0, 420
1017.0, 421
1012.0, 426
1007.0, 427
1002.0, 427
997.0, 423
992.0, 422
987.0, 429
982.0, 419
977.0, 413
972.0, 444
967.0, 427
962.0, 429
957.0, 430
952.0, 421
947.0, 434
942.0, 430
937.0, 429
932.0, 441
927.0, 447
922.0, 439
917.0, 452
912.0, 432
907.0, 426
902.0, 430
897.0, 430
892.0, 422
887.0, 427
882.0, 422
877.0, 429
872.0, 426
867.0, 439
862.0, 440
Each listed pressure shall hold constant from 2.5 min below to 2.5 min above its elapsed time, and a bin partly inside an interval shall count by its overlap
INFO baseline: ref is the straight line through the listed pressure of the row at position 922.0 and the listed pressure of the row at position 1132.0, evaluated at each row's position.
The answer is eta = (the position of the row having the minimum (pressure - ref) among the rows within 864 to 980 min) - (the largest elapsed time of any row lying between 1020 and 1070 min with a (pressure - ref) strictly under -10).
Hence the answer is -185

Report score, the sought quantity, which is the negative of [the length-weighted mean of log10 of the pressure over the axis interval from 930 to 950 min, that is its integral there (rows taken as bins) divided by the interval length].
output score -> -2.64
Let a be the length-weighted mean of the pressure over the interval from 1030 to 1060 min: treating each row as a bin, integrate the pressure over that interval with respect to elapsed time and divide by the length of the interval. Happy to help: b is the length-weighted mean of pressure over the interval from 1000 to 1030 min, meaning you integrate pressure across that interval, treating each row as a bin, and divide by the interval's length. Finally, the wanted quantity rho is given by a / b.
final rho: 0.95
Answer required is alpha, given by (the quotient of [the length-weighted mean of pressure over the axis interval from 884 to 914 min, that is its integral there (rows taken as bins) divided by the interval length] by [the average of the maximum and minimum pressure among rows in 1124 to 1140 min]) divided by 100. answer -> 0.0118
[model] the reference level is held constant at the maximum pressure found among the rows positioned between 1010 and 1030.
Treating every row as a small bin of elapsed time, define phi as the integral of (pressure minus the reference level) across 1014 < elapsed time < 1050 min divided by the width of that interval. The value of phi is -12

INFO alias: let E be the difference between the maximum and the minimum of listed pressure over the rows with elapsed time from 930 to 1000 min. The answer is 31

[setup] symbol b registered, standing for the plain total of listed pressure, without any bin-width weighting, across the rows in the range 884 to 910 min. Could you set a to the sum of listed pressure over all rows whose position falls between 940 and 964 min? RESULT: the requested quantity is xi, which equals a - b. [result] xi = 9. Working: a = 2144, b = 2135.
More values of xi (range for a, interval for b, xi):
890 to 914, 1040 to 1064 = 170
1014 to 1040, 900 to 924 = -90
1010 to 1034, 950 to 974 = -50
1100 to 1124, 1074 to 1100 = -22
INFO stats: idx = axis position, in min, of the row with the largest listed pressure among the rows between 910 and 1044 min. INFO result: 917.0 min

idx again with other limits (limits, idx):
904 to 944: 917.0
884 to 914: 912.0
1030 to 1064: 1037.0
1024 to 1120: 1027.0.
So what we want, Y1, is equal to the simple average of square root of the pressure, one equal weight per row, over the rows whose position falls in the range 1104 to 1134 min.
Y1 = 19.1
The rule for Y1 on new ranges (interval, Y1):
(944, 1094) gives 20.2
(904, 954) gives 20.9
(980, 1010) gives 20.6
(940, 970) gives 20.7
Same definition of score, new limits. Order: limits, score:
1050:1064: -2.59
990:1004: -2.63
